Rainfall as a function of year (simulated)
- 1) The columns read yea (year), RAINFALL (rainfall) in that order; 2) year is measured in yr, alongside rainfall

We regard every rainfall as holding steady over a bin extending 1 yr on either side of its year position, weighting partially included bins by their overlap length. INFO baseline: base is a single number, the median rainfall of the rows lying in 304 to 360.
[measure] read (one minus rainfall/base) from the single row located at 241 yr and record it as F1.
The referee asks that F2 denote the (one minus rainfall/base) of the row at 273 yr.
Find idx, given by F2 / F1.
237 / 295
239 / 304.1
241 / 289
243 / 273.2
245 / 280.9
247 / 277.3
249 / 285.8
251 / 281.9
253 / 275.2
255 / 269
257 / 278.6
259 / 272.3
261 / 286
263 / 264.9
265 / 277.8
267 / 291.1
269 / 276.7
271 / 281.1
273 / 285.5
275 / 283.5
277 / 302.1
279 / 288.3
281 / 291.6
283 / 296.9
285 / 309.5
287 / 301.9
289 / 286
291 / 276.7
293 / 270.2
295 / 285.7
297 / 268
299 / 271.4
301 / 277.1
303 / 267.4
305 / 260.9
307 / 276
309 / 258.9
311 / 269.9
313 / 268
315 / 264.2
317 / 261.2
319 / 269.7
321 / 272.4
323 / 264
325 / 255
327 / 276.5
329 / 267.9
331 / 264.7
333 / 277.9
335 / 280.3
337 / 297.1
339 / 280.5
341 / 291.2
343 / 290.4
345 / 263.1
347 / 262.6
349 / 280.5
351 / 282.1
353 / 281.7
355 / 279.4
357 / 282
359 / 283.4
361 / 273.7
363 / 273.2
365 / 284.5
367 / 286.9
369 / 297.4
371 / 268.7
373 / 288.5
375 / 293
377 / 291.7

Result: 0.76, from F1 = -0.05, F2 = -0.04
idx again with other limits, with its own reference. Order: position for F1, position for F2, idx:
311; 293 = 0.93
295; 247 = 0.27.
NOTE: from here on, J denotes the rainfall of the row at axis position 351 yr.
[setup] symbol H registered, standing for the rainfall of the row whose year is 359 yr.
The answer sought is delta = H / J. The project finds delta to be 1.005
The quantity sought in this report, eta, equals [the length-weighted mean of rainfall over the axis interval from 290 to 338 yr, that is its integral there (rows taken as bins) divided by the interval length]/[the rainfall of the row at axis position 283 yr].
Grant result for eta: 0.91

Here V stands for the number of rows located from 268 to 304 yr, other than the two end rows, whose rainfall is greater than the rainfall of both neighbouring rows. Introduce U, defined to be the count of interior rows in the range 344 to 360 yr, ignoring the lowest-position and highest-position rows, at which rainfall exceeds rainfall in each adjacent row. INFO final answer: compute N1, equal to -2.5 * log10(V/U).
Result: -1.7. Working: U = 1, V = 5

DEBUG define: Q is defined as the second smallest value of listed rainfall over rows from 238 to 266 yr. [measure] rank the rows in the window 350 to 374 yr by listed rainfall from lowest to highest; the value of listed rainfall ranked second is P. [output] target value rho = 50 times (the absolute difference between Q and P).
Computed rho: 210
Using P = 273.2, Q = 269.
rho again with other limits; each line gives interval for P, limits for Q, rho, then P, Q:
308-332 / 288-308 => 425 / 258.9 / 267.4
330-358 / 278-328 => 210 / 263.1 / 258.9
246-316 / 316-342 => 15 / 260.9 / 261.2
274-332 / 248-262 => 670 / 258.9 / 272.3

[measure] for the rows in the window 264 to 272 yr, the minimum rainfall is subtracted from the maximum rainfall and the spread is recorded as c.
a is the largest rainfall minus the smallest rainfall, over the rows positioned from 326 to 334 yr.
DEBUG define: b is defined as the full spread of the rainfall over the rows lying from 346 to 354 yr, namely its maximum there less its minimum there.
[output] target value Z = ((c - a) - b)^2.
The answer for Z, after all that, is 335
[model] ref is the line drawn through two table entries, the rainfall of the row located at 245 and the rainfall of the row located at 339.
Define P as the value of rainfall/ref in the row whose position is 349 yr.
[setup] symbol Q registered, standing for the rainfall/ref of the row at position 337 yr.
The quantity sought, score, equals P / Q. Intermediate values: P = 1.00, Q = 1.06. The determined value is 0.94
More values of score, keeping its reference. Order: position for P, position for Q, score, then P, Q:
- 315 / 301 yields 0.95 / 0.94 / 0.99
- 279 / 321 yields 1.06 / 1.03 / 0.97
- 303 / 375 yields 0.91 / 0.95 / 1.05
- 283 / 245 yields 1.06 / 1.06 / 1.00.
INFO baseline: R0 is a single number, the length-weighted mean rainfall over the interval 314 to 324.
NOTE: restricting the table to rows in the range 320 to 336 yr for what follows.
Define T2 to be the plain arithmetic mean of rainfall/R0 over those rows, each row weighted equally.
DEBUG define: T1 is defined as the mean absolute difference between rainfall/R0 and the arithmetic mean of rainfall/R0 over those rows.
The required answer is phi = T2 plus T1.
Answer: 1.04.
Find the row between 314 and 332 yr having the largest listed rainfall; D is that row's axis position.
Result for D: 327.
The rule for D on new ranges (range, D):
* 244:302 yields 285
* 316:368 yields 337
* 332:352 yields 337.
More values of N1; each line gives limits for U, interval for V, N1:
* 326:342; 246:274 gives -1.5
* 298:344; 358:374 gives 2.1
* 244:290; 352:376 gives 1.4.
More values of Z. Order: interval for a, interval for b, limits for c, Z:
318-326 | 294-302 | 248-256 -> 335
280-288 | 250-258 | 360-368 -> 292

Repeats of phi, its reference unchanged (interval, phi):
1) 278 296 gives 1.12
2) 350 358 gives 1.06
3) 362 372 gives 1.09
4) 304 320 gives 1.02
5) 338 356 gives 1.07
